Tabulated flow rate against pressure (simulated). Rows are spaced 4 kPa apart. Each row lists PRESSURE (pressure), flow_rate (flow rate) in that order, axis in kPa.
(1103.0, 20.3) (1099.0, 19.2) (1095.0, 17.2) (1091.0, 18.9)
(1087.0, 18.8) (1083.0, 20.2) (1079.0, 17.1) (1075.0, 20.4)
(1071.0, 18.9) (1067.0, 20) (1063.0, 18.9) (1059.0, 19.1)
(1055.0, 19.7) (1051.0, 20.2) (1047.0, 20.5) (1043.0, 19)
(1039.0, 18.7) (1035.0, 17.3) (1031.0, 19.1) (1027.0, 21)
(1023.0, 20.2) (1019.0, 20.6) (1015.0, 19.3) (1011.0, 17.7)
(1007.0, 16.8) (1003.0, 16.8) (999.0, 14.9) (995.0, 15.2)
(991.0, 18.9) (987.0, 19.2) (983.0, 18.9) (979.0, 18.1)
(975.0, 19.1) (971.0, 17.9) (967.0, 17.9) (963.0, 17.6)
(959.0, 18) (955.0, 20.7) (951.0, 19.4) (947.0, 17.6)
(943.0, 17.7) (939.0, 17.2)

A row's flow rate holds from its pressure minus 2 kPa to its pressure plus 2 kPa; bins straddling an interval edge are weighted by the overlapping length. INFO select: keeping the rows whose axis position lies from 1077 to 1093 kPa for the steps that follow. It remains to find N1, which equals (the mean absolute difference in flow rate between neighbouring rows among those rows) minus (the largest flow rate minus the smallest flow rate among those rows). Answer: -1.6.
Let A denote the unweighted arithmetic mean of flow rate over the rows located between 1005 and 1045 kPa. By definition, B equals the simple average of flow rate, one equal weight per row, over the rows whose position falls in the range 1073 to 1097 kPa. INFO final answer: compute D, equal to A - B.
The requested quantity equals 0.2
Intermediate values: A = 19.0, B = 18.77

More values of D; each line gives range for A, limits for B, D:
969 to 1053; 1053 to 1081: -0.6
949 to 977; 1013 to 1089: -0.8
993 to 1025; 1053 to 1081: -1.5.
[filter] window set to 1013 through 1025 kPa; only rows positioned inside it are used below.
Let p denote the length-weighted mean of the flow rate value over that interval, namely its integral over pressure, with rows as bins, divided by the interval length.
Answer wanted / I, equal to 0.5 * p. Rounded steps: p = 20.0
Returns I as 10.0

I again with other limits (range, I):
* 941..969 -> 9.2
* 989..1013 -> 8.4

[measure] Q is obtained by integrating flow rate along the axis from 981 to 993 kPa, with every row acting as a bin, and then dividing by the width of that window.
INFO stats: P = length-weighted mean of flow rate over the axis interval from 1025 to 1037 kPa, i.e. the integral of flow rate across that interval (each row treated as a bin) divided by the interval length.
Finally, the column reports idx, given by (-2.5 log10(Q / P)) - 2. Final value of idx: -1.99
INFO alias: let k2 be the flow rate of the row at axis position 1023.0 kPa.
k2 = 20.2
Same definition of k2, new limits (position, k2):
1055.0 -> 19.7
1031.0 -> 19.1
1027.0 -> 21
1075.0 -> 20.4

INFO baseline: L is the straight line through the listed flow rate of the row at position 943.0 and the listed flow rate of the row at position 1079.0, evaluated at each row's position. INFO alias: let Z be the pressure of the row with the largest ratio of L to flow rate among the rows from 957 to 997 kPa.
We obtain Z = 995.0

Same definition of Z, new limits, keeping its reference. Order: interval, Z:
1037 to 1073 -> 1039.0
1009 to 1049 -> 1035.0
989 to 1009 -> 999.0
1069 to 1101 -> 1079.0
